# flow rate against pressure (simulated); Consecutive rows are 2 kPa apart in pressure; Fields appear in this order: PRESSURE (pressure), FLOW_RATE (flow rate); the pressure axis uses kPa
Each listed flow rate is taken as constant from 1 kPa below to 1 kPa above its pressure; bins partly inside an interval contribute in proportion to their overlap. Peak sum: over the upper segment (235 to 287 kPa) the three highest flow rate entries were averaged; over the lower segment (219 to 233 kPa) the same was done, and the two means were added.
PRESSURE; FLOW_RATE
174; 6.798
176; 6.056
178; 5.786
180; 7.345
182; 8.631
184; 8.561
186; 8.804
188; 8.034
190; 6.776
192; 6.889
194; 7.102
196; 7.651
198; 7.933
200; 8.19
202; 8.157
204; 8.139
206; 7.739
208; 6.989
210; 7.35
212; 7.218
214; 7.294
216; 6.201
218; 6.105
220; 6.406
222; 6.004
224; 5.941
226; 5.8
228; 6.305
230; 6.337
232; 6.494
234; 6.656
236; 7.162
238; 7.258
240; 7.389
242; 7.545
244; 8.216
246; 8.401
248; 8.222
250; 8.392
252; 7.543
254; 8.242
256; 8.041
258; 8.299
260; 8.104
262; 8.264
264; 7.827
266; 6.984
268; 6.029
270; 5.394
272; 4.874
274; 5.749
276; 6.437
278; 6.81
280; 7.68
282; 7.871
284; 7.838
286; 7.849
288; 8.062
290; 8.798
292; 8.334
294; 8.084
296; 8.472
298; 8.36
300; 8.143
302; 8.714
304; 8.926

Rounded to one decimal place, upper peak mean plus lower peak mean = 14.8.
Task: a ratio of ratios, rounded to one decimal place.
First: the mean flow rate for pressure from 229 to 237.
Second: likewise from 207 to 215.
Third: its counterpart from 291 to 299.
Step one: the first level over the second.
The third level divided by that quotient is 9.0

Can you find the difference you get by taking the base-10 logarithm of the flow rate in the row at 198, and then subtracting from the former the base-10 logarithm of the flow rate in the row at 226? 0.14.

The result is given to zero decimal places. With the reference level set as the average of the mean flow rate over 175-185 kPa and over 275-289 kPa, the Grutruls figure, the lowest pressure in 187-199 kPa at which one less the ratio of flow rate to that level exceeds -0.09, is 188 kPa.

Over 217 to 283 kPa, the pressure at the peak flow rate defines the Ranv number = 246 kPa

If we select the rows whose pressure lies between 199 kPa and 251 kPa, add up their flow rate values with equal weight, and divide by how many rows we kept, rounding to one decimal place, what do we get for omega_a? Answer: 7.2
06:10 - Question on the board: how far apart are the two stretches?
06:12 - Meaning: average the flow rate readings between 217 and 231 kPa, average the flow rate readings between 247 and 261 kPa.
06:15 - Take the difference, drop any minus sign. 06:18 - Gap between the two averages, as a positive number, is 2.0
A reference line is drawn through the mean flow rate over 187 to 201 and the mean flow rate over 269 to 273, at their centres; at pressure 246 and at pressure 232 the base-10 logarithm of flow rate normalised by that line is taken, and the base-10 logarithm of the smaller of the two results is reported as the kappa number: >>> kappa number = -1.98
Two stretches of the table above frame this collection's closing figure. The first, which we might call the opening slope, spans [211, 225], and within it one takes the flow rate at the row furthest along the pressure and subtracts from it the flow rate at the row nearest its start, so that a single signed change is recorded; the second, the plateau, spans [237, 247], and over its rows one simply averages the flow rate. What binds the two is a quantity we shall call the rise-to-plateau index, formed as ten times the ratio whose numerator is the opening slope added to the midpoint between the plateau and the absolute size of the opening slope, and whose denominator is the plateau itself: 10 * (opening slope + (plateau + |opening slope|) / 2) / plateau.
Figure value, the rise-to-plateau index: 4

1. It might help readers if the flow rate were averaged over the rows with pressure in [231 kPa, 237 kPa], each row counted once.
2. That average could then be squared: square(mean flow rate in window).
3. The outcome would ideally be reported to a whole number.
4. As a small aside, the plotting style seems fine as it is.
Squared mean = 46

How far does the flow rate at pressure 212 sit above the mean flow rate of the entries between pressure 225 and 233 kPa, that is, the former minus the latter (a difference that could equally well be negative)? 1.0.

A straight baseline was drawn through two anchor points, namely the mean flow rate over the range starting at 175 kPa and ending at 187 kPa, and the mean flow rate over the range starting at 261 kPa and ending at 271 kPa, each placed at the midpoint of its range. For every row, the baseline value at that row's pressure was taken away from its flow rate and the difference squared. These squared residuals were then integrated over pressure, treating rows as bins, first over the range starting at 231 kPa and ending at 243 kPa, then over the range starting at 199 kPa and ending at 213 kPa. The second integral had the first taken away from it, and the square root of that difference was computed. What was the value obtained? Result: 1.5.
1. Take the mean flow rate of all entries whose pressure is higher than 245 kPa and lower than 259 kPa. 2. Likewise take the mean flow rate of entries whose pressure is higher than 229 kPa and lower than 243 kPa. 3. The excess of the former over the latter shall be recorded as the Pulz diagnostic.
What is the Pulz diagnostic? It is 1.2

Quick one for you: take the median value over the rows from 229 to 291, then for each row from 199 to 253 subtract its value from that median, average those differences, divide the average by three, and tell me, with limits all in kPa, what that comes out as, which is 0.17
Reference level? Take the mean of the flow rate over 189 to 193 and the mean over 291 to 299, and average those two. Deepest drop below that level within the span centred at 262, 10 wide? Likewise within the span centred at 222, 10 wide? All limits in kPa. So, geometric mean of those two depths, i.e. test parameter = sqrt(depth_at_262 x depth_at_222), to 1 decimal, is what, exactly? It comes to 1.0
